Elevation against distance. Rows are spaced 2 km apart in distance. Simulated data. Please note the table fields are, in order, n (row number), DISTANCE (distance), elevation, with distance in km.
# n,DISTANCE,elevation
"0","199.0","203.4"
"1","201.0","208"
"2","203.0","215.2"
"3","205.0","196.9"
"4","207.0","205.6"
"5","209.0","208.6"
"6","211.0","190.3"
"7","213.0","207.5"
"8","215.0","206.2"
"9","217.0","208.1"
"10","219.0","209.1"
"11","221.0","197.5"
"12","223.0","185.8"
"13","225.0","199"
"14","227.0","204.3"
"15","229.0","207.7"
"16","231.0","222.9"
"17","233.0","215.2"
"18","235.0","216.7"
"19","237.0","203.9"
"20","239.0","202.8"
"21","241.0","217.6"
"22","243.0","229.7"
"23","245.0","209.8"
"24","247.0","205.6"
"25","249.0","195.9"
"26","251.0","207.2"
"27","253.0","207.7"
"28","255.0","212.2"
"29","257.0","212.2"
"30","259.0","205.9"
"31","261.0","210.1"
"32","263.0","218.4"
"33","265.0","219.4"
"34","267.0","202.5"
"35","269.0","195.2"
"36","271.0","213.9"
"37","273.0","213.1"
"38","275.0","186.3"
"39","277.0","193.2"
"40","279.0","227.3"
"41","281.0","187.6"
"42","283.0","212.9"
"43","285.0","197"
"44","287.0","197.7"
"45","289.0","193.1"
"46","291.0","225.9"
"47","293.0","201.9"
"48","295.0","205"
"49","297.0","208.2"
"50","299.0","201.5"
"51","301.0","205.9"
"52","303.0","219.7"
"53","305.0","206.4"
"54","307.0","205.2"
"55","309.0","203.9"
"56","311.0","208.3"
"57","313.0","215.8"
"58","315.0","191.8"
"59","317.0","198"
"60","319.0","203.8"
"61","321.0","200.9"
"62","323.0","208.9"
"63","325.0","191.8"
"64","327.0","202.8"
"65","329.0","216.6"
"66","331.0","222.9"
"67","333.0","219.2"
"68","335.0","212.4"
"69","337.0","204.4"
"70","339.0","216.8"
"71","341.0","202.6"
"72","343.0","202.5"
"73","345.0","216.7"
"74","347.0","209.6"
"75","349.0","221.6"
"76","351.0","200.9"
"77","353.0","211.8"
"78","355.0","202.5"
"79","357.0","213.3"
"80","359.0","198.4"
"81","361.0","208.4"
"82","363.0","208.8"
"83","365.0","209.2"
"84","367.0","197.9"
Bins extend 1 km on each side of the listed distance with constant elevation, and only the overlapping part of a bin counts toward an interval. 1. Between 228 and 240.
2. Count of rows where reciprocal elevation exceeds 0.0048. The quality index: 3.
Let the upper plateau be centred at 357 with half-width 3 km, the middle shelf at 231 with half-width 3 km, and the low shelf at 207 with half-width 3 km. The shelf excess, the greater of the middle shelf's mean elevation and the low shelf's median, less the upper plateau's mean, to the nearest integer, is 11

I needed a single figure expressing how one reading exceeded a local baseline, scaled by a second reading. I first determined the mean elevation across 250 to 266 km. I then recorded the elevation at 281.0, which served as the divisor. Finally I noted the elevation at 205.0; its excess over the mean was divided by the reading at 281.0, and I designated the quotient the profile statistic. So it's -0.08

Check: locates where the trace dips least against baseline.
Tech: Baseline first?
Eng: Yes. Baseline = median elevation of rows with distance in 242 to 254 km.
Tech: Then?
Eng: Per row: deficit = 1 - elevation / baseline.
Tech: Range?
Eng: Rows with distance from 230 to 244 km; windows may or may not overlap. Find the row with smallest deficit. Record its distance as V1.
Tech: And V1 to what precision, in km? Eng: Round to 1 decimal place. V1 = 243.0 km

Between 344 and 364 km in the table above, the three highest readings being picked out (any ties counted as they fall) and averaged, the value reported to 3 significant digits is 217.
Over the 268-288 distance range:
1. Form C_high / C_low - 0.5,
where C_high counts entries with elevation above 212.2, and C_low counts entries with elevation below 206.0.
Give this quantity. 0.17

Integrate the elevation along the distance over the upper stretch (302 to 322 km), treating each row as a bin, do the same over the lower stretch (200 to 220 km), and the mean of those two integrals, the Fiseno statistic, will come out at 4109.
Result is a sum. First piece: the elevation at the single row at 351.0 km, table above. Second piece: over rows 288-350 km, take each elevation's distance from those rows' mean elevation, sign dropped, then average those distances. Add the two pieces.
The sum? 208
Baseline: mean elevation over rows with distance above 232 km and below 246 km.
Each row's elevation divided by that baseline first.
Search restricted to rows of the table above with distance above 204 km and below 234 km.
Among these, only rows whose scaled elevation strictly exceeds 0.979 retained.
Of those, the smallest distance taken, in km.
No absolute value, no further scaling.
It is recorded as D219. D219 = 231.0 km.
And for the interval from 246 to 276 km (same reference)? 255.0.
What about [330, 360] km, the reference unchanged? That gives 331.0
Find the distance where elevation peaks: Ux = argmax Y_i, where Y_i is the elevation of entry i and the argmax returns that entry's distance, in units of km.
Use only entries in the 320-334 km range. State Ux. 331.0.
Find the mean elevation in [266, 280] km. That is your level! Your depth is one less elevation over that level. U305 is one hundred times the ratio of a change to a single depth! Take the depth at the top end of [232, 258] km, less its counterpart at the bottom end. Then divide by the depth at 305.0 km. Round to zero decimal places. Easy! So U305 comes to -158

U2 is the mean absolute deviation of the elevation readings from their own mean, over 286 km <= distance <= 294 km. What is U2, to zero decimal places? 11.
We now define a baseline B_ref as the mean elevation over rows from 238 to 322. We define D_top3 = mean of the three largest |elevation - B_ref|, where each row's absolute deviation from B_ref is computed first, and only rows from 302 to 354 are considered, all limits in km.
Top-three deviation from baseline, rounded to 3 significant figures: 15.4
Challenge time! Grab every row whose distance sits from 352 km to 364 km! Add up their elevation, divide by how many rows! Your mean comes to 207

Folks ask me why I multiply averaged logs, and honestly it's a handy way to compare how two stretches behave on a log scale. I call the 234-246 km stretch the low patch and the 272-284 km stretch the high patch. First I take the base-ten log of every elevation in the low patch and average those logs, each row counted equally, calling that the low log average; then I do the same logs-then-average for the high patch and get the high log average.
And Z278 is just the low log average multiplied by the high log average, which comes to 5.37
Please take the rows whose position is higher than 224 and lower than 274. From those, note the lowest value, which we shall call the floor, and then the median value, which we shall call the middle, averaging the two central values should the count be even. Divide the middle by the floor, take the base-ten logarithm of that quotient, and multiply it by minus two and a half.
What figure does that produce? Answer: -0.078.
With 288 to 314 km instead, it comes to -0.070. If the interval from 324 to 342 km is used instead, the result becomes -0.111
